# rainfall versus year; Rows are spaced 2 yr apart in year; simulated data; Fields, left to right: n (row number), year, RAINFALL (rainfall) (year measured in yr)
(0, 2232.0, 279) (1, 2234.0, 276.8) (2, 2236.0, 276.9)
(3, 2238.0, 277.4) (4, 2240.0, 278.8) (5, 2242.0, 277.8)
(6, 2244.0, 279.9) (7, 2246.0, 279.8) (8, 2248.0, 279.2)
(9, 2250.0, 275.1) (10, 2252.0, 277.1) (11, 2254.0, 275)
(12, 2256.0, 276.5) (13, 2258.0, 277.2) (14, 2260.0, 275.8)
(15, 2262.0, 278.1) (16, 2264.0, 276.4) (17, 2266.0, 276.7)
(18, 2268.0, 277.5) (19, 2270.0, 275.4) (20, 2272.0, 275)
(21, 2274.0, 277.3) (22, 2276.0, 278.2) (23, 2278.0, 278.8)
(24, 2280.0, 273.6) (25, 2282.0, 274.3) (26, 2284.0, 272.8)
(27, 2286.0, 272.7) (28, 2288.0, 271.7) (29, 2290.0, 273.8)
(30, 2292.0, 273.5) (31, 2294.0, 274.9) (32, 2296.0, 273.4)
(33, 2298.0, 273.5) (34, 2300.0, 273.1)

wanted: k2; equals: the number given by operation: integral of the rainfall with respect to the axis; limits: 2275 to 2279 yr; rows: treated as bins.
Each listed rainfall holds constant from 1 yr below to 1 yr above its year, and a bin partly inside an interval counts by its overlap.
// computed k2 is 1114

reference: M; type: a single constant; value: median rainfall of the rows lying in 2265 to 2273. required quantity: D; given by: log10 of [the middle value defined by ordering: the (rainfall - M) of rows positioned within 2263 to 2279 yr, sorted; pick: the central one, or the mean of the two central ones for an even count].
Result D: -0.02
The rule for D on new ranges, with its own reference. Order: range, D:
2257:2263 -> 0.06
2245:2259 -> 0.02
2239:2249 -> 0.50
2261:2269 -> 0.02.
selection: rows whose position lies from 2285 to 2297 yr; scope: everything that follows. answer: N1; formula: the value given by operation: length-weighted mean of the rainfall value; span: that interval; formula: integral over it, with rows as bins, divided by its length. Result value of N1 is 273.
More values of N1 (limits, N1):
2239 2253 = 278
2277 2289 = 274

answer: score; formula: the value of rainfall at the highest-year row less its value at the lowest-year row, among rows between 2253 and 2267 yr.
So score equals 1.7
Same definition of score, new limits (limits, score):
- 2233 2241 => 2.0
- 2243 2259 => -2.7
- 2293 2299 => -1.4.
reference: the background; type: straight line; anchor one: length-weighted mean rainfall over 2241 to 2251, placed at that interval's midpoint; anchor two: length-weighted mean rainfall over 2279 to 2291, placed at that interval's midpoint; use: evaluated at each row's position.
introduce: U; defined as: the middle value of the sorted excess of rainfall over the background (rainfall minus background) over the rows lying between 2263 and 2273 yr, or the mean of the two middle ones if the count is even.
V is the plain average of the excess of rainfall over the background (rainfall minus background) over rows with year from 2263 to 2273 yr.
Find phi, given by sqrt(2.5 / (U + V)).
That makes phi 1.4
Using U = 0.4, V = 0.78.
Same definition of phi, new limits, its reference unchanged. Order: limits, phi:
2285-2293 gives 1.8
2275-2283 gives 0.7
